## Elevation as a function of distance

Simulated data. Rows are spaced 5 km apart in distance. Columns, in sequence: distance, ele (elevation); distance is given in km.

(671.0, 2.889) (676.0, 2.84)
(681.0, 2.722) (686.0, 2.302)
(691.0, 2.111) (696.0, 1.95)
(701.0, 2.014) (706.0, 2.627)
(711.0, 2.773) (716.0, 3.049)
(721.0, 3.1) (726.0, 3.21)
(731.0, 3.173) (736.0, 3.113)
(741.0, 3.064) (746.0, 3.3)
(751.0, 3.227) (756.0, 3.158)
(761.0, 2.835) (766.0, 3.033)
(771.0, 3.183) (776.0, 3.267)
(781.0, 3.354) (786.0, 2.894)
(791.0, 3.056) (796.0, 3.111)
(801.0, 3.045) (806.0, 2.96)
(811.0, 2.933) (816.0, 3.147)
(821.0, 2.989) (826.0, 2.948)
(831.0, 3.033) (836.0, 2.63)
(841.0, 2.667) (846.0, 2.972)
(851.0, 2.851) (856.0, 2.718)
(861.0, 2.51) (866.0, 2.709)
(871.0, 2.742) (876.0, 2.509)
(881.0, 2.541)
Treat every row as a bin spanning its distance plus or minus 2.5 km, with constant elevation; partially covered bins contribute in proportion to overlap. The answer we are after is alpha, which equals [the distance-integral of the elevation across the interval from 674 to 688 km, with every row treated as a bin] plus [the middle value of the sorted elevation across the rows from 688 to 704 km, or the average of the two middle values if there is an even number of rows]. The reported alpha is 38.8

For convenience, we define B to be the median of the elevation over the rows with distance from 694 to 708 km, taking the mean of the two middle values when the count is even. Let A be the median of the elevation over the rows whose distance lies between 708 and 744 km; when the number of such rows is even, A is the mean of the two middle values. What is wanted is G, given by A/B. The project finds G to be 1.54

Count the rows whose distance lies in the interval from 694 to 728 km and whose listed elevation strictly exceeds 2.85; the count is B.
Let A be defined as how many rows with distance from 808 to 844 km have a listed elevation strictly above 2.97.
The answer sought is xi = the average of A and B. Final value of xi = 3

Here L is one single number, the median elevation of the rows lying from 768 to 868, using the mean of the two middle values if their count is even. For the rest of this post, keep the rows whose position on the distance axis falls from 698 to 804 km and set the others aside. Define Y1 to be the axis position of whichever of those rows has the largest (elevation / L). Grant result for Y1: 781.0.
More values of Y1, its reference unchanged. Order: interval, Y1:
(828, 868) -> 831.0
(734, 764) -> 746.0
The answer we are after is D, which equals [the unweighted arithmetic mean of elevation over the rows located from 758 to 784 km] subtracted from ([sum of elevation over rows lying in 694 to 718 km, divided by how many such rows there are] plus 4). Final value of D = 3.3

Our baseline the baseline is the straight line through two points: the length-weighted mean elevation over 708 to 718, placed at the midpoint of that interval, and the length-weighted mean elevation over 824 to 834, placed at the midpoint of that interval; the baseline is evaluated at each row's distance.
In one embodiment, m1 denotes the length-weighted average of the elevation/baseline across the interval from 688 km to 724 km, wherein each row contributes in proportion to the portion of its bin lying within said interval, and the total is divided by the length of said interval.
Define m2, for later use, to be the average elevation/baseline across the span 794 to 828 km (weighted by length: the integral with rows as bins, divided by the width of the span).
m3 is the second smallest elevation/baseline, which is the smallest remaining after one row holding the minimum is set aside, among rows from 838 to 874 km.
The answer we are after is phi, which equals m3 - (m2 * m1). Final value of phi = 0.00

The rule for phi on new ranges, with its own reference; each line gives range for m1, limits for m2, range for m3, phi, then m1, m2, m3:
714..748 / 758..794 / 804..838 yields -0.15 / 1.08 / 1.05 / 0.990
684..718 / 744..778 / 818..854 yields 0.00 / 0.83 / 1.07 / 0.894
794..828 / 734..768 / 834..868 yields -0.20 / 1.02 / 1.06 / 0.883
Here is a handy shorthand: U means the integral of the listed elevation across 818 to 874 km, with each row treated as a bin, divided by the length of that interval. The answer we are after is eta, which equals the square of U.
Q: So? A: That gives 7.8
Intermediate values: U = 2.80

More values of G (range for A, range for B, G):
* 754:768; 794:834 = 1.01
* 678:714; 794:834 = 0.76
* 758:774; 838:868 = 1.12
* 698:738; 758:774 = 1.01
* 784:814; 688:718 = 1.27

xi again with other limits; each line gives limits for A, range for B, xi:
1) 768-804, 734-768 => 6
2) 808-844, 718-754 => 5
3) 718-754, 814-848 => 6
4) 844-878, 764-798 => 4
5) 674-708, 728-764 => 3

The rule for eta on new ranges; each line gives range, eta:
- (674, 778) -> 8.2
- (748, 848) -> 9.1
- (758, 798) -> 9.6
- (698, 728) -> 7.7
